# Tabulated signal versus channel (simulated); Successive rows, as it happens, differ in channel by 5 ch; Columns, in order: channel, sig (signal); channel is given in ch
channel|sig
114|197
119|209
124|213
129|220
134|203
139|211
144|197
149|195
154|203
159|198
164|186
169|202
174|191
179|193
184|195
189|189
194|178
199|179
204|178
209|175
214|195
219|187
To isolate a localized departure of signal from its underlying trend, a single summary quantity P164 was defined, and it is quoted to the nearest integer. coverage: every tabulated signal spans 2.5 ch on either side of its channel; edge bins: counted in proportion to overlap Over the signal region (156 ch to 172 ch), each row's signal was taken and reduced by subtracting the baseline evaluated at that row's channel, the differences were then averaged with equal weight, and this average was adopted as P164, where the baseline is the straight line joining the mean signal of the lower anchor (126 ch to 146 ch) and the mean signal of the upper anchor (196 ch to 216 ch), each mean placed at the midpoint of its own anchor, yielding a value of -2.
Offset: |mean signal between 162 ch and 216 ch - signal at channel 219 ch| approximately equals 0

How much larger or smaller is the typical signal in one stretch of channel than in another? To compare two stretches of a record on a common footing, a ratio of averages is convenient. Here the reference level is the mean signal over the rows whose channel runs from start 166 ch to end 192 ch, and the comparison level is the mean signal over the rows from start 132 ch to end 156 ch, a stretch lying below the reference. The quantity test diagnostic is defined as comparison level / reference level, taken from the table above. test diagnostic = 1.04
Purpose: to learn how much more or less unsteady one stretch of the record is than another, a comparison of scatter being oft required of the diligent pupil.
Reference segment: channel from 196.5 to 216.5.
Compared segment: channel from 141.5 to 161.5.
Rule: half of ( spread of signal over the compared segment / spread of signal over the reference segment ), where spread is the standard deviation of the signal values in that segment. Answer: 0.2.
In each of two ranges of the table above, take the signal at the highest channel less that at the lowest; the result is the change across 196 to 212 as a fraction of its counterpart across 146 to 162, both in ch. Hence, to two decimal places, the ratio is -1.33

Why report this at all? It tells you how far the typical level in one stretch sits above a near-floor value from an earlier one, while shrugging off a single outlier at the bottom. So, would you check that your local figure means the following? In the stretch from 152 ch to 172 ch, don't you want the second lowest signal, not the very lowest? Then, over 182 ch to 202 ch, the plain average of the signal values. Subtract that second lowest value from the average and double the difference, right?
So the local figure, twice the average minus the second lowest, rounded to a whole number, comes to -26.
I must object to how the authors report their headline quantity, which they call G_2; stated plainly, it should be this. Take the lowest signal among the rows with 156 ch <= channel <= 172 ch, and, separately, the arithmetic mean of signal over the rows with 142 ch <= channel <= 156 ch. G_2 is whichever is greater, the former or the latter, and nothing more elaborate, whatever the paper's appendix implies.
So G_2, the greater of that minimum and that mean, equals 198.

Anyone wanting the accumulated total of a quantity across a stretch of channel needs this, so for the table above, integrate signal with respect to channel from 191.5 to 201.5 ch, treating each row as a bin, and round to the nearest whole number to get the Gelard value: 1785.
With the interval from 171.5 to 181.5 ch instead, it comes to 1920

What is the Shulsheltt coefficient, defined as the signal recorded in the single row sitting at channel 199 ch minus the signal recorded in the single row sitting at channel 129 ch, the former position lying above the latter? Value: -41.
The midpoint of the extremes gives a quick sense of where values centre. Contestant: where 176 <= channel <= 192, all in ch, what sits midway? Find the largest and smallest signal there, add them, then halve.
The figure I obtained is 192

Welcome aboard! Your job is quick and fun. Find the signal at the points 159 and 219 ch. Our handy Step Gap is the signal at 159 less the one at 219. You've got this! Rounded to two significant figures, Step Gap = 11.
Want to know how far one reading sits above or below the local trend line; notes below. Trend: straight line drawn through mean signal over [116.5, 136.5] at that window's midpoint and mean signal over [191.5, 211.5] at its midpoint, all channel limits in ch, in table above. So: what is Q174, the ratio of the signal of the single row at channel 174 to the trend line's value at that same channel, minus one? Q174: 0.01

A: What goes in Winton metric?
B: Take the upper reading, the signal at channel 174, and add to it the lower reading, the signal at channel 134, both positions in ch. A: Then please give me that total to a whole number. 394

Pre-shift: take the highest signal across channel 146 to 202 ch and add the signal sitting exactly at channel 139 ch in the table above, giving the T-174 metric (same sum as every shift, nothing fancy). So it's 414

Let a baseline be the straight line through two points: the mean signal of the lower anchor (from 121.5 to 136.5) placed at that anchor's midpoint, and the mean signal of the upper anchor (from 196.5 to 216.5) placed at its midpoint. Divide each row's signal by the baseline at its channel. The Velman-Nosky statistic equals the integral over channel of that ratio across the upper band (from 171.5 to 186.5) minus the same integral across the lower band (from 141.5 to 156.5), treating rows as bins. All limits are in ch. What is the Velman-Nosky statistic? 0.47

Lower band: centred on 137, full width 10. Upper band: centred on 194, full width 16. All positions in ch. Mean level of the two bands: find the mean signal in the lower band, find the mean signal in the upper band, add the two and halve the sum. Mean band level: 194.5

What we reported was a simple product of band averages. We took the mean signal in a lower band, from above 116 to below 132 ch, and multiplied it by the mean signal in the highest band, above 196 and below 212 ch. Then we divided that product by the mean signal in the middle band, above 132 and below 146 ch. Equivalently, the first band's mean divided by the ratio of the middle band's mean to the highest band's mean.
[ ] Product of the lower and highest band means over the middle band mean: 186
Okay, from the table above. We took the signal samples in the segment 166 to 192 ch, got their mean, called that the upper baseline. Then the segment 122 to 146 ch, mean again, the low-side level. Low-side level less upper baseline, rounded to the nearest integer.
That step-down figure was 15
